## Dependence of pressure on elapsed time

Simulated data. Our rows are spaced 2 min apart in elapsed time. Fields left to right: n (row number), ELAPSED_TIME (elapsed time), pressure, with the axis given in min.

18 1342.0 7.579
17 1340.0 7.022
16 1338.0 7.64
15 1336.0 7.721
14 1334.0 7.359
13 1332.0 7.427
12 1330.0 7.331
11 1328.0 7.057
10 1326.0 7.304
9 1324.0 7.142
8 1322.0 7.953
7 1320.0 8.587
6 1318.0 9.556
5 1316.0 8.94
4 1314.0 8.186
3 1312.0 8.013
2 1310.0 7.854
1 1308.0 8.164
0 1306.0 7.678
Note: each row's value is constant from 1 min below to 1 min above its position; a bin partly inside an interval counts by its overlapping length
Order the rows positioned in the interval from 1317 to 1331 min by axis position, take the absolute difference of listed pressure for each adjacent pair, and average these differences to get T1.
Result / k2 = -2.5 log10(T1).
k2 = 0.72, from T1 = 0.52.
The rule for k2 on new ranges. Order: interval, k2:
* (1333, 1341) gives 1.13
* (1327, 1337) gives 1.75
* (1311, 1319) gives 0.72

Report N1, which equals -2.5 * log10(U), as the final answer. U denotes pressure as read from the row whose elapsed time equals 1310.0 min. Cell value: -2.24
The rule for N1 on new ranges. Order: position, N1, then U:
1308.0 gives -2.28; 8.164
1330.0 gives -2.16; 7.331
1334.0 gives -2.17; 7.359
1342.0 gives -2.20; 7.579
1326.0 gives -2.16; 7.304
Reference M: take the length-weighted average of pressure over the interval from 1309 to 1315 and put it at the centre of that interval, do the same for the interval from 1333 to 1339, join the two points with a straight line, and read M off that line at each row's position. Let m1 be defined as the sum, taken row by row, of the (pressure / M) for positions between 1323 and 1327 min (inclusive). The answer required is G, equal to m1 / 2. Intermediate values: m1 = 1.9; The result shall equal 0.9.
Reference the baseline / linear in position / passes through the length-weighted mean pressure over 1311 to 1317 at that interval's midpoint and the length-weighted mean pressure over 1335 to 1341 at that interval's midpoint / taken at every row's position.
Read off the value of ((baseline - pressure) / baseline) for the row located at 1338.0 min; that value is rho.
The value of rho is -0.02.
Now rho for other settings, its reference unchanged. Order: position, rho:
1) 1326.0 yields 0.08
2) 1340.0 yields 0.05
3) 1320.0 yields -0.05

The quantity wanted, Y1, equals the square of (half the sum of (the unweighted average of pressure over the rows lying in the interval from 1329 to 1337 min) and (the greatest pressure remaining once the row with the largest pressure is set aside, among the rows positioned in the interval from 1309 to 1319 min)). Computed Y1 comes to 67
